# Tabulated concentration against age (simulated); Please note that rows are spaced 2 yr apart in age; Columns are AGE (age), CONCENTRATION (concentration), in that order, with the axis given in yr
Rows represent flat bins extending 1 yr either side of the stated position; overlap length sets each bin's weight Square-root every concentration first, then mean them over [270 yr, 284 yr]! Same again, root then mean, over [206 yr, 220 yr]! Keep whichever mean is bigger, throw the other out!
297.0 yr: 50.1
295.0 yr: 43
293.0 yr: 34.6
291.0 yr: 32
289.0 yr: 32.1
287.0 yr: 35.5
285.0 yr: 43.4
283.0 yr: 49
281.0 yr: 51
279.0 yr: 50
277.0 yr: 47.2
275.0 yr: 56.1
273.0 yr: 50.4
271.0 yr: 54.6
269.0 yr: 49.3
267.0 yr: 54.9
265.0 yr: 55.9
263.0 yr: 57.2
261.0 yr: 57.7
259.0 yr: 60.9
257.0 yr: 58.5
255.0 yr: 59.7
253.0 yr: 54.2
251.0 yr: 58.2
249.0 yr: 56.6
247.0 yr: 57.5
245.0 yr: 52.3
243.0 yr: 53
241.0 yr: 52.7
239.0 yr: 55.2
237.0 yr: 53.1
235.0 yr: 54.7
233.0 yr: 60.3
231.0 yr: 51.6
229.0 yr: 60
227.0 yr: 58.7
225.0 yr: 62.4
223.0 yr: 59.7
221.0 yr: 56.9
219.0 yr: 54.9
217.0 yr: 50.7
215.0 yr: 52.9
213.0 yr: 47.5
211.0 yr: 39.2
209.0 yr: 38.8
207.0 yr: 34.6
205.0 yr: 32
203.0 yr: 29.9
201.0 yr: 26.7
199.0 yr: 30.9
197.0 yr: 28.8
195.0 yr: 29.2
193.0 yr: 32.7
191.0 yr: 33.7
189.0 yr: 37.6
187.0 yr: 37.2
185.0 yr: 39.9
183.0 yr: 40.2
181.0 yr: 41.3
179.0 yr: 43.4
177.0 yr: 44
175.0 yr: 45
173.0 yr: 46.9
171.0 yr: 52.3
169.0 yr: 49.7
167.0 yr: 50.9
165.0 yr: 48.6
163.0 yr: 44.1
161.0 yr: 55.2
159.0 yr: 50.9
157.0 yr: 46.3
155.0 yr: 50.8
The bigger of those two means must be 7.2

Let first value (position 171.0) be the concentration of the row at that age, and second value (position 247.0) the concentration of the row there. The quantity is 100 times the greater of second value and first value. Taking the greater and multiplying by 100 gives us 5750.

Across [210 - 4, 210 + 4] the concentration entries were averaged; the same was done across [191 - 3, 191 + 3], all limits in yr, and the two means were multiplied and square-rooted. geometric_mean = 37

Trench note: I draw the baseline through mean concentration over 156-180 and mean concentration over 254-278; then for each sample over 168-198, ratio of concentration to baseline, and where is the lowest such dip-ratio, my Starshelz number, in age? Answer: 197.0 yr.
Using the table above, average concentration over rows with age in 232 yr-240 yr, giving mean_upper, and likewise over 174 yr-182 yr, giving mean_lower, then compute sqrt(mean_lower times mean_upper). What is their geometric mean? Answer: 49.2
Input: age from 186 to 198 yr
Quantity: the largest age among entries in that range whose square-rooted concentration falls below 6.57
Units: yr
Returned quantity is 197.0 yr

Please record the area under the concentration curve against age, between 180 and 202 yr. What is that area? 756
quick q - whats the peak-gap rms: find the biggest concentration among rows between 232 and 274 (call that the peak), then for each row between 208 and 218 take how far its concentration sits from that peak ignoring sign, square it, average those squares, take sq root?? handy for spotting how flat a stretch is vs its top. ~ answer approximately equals 16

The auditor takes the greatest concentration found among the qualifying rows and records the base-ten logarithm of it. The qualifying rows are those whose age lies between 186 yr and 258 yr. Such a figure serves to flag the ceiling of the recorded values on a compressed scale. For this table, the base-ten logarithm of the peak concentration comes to 1.80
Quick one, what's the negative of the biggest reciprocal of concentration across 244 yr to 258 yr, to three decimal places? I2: -0.019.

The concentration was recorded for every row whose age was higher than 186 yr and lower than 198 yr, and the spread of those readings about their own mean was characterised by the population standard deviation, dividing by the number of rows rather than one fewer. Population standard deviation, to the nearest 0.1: 3.4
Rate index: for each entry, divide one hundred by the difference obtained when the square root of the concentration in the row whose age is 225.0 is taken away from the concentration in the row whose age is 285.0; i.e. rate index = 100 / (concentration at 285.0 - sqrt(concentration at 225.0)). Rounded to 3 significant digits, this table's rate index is 2.82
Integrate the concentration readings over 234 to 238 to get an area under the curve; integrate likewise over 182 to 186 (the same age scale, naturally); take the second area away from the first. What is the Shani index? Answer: 55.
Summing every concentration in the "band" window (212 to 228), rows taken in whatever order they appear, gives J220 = 444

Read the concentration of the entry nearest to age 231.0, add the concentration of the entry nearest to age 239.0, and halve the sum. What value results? 53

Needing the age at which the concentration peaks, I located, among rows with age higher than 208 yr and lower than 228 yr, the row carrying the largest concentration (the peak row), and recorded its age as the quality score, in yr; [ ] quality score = 225.0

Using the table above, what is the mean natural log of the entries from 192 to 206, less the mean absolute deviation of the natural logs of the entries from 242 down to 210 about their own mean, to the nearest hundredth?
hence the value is 3.32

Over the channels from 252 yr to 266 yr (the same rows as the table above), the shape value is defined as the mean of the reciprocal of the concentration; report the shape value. 0.0173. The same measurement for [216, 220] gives 0.0190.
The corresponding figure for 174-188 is 0.0241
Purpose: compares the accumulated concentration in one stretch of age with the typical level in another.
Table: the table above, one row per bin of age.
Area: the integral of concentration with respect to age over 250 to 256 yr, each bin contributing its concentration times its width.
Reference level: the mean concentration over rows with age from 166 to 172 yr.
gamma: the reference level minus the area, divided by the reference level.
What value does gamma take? -5.8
